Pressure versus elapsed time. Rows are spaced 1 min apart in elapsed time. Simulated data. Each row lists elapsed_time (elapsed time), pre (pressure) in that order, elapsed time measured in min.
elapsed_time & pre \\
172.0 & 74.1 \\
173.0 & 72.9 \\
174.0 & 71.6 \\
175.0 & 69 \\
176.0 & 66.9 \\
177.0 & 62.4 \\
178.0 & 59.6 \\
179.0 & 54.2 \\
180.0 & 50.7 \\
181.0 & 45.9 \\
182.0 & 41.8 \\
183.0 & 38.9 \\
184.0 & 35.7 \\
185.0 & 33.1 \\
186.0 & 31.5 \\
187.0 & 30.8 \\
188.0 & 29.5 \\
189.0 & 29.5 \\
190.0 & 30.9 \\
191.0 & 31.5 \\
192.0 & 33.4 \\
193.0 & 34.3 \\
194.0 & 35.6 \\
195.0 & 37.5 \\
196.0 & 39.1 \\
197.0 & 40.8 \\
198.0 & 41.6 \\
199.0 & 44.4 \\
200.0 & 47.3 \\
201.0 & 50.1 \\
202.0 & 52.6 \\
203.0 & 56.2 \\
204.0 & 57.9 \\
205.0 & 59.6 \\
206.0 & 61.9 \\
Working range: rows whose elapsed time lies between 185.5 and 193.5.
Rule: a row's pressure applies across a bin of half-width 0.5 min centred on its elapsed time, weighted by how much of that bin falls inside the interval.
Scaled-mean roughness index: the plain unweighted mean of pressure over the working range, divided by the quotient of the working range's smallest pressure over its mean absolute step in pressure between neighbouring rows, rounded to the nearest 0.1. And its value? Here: 1.0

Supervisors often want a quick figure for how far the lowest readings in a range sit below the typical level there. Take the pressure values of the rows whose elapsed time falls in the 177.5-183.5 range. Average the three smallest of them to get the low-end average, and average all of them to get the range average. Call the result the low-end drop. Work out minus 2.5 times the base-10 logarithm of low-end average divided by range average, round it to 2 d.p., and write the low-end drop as 0.15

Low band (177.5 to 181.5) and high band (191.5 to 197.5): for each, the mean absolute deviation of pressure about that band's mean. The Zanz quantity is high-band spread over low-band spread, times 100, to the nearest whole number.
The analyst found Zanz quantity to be 55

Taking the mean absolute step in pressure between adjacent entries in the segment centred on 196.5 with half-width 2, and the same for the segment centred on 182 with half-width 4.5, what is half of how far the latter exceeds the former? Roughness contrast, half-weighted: 1.07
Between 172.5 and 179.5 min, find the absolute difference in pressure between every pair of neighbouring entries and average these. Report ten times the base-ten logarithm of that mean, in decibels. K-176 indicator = 5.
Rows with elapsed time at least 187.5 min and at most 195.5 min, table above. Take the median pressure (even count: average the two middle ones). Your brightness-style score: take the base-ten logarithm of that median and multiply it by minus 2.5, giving -3.8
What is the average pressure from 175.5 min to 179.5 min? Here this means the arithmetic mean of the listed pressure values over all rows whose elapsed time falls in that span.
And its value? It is 61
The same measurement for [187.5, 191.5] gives 30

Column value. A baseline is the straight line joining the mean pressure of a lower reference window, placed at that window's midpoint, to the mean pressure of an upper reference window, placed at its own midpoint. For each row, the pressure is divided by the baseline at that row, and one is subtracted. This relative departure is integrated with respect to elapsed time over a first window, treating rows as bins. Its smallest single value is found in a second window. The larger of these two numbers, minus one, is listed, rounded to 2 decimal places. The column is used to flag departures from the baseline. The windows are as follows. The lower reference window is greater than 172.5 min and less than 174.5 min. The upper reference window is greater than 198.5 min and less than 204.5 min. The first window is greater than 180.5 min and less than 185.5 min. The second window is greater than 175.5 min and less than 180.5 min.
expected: -1.25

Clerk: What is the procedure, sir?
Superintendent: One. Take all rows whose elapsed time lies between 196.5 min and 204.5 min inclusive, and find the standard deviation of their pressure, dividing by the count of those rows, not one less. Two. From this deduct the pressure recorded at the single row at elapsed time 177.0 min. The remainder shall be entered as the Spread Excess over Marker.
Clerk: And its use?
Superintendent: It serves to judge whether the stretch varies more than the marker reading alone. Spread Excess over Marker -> -56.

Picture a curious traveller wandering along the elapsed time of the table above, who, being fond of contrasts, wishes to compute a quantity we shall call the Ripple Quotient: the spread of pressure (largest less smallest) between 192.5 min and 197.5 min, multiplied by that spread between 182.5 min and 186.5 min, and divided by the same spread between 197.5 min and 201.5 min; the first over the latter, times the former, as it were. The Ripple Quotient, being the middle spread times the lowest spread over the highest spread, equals 6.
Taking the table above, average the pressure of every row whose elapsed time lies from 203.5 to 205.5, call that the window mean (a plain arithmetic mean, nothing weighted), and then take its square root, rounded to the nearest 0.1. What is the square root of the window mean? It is 7.7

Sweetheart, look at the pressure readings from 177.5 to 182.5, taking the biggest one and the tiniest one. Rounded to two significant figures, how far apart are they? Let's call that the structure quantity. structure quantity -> 18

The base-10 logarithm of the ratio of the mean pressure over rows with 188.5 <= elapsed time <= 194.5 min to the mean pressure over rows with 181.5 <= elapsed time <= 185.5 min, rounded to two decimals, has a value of -0.06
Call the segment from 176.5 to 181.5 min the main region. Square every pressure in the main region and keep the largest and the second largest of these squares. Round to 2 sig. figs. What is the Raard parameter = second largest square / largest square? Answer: 0.91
